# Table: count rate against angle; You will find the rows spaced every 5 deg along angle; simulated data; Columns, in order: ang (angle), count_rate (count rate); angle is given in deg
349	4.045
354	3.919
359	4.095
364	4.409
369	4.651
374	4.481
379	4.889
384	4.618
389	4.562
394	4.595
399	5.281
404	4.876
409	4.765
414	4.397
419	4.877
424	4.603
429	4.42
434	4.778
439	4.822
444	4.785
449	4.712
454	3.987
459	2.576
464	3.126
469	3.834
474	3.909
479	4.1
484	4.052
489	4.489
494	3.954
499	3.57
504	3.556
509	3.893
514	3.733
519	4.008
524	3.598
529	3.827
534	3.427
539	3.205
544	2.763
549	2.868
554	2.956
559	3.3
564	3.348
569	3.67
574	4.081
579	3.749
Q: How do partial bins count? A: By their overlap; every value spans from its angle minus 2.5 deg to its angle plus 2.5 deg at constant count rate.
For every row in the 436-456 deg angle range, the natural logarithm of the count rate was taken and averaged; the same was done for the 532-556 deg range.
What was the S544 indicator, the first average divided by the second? 1.37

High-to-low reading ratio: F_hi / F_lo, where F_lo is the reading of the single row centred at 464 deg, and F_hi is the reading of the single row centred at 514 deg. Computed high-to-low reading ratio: 1.2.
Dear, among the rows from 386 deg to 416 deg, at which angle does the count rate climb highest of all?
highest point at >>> 399 deg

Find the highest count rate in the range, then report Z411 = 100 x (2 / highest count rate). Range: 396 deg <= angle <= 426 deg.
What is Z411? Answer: 37.9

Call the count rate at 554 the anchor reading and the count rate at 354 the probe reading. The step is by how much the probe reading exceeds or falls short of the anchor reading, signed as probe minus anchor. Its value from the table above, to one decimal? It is 1.0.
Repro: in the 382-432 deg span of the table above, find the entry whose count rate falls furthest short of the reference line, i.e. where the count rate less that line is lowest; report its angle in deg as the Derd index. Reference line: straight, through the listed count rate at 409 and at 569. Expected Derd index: 389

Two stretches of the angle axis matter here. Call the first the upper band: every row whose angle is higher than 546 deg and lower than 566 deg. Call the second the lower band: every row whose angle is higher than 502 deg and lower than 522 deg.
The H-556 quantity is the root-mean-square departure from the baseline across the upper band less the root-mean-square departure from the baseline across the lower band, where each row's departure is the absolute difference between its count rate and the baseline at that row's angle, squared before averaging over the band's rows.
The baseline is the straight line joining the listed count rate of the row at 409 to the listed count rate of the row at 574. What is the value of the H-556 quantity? 0.5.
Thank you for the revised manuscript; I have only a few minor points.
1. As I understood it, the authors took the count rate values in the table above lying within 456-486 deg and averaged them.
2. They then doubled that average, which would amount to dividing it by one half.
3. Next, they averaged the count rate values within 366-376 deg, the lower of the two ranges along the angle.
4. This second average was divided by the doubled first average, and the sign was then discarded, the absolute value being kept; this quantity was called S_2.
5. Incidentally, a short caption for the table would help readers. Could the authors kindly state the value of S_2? 0.634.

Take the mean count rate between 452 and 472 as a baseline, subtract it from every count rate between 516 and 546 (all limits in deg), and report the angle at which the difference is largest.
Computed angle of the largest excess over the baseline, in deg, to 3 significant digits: 519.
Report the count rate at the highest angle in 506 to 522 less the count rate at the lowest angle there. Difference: 0.1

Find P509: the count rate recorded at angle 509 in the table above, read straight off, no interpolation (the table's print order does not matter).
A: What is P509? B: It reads 3.893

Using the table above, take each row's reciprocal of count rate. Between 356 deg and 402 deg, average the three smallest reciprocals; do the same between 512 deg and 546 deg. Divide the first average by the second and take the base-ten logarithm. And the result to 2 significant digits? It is -0.11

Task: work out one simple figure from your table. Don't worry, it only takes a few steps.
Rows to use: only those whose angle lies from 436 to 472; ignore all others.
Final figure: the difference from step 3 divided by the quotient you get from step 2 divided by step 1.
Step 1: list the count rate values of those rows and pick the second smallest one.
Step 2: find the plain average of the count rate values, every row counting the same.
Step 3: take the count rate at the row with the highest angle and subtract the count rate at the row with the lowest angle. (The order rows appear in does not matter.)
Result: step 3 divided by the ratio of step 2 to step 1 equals -0.8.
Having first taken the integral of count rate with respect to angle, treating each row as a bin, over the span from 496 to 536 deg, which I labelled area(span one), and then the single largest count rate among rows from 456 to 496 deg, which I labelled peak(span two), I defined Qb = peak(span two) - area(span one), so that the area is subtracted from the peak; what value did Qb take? -144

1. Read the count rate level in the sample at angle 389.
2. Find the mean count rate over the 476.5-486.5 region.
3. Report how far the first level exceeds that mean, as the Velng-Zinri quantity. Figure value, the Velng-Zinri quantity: 0.49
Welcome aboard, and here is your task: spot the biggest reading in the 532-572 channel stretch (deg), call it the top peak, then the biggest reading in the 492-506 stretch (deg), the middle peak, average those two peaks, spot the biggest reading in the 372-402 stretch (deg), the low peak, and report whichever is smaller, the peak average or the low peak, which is 3.8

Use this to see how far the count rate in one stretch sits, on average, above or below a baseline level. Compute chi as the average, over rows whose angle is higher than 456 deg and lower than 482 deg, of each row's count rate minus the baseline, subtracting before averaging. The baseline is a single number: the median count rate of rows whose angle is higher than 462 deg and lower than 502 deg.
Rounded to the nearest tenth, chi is -0.4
